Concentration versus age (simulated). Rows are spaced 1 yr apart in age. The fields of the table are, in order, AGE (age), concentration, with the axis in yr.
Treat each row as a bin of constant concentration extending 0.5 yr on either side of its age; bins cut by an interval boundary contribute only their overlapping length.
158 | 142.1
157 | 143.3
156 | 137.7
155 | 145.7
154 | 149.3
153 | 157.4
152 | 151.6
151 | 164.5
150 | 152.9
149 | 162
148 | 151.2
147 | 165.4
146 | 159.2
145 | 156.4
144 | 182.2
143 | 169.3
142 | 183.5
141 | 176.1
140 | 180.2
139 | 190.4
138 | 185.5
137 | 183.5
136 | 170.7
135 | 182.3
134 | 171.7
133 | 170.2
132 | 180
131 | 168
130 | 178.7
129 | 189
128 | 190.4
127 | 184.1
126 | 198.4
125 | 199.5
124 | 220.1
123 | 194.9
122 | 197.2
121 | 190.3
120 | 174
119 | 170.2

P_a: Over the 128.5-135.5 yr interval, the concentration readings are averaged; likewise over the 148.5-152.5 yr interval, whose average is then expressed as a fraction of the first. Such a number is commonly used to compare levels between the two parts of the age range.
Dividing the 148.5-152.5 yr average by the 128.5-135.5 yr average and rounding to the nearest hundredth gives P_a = 0.89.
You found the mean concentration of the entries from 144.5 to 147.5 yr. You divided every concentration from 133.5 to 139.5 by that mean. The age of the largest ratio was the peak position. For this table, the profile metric 139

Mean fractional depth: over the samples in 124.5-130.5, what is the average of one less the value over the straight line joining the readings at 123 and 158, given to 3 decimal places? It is -0.010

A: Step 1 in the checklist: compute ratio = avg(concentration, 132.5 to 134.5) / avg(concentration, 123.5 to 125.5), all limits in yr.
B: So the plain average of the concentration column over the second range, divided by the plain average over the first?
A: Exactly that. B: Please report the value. 0.81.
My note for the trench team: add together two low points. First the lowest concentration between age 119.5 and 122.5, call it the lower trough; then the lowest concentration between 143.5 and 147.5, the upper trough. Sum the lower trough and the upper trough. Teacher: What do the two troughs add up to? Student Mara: 330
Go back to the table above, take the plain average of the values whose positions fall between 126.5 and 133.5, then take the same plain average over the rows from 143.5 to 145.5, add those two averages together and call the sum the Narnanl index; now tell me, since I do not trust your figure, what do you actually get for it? 349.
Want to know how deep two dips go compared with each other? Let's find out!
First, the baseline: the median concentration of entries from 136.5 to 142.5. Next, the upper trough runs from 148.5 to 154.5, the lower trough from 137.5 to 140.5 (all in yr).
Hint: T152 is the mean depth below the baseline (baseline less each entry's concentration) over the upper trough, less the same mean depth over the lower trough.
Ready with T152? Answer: 29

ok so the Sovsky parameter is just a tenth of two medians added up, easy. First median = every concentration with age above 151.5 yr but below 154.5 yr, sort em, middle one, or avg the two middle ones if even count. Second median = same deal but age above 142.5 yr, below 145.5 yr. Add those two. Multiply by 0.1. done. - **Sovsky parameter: 32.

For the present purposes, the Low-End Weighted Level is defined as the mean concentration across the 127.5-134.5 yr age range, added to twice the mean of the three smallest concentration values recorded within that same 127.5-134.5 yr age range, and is 518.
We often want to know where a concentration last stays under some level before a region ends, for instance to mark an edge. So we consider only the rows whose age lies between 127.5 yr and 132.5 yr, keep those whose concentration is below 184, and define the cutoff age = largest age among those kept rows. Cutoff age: 132 yr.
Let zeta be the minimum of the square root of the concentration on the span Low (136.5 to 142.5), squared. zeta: 176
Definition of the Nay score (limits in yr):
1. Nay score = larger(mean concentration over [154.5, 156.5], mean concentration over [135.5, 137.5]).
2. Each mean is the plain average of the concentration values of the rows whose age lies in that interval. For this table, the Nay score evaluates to 177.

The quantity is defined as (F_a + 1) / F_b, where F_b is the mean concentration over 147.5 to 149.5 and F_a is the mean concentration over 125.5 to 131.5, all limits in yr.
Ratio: 1.19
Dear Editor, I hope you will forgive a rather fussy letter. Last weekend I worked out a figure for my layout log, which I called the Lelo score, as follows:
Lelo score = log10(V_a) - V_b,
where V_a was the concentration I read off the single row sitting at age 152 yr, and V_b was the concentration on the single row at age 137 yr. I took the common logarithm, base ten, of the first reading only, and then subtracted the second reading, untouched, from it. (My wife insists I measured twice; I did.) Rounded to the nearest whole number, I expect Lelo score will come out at -181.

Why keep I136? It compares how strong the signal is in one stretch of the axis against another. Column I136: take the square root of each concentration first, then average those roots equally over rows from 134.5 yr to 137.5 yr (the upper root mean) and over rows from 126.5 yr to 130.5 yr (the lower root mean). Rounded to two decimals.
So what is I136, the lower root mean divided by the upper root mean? 1.02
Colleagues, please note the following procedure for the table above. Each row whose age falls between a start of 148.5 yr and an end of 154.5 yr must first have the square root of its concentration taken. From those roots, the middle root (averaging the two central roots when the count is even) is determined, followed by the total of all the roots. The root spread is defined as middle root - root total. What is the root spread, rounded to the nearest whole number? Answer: -63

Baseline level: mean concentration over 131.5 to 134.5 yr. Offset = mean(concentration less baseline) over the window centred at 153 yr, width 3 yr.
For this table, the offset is -21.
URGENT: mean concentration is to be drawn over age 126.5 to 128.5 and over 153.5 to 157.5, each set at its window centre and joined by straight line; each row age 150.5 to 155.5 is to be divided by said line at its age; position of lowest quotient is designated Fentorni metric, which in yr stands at 155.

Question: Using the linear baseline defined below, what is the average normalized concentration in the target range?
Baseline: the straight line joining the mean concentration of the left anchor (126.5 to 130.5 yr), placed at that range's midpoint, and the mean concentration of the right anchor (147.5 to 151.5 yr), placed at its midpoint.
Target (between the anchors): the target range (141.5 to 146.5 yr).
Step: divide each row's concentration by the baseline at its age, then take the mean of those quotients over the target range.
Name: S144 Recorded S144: 1.03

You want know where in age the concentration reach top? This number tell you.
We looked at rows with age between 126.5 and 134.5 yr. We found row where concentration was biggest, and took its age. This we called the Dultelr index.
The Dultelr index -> 128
